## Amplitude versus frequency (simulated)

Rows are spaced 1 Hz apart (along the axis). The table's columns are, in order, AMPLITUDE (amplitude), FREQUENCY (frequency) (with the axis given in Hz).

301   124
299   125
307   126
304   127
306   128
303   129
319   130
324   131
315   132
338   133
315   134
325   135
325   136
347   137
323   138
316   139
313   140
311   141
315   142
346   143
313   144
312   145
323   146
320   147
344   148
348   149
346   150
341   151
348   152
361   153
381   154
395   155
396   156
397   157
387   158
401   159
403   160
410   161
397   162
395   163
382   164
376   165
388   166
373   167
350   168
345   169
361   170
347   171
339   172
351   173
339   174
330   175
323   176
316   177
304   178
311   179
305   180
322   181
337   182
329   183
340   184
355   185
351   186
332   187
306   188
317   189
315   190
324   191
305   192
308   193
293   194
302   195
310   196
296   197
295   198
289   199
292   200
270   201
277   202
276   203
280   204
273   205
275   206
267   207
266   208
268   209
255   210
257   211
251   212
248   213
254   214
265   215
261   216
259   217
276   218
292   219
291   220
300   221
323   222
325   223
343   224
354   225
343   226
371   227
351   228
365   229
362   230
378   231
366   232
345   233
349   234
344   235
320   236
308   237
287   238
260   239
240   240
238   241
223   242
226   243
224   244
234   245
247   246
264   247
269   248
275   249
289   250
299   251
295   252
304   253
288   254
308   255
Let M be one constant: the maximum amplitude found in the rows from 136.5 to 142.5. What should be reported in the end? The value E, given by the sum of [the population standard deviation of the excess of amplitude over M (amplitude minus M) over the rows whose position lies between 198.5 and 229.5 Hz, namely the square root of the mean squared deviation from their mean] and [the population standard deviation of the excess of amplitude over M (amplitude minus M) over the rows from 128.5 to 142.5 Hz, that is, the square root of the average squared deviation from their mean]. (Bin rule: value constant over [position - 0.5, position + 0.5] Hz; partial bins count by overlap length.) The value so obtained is 47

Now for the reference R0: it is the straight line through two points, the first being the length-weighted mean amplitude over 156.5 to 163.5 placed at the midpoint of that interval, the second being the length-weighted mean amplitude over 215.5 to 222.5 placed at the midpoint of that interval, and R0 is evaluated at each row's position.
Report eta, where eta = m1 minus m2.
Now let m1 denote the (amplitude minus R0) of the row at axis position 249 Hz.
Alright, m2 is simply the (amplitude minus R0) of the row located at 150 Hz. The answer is 118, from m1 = 46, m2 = -72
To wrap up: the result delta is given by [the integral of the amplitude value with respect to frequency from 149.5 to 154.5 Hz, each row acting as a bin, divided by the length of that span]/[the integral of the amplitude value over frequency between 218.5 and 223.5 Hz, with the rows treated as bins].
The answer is 0.23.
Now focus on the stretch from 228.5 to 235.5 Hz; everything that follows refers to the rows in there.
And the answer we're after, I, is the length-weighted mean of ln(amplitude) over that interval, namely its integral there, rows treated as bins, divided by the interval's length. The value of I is 5.88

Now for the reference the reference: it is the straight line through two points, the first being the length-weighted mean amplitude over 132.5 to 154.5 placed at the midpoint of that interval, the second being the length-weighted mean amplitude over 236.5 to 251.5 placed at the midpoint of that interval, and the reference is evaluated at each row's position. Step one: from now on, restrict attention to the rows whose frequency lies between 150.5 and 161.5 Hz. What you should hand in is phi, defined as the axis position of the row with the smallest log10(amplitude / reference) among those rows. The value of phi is 151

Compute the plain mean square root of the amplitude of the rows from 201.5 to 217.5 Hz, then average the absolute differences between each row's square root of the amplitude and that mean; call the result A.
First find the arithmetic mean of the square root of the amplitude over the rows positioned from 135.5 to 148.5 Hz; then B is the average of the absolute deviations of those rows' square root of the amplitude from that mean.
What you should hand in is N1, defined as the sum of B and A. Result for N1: 0.54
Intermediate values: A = 0.26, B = 0.28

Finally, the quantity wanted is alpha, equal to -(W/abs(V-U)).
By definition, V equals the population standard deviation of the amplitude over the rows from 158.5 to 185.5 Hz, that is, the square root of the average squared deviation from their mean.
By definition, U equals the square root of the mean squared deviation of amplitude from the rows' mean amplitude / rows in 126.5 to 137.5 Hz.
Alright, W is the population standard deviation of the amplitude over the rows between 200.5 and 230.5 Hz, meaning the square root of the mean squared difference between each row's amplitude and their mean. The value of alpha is -2.1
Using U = 13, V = 31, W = 39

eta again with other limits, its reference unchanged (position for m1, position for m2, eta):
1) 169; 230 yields -133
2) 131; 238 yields -167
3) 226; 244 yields 85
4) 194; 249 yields -87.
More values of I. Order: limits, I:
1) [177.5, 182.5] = 5.75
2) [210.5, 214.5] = 5.53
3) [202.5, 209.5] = 5.61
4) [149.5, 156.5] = 5.90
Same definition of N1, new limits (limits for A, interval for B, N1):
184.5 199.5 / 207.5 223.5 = 1.03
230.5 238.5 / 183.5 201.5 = 1.15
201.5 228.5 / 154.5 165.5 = 1.04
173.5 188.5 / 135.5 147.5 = 0.62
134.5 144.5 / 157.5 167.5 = 0.53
